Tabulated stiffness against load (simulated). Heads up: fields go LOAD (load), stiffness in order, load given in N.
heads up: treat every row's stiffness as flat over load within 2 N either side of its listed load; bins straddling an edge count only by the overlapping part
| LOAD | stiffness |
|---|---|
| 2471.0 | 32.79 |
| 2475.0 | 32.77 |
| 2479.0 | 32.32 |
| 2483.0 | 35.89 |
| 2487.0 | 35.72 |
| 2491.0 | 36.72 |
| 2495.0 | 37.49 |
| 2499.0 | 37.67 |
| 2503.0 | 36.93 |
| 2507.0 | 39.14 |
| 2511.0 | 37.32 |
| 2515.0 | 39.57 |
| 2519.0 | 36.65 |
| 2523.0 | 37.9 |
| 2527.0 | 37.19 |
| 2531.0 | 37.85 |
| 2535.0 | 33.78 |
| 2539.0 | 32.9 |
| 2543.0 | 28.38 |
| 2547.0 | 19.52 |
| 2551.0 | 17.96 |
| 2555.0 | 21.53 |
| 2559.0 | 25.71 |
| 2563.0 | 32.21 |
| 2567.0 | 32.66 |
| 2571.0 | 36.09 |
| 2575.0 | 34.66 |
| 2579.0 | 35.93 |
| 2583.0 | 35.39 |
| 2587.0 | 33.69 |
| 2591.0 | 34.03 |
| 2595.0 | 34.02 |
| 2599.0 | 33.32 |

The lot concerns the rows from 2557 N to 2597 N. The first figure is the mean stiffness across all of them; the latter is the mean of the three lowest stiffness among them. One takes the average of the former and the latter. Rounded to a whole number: 32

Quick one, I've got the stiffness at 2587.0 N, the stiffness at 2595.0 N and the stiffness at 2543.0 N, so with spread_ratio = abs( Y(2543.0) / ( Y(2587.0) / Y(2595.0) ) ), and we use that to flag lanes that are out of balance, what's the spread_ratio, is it 29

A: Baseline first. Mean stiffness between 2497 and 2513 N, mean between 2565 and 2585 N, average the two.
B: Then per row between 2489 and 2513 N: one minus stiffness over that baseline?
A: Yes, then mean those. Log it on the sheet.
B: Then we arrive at -0.033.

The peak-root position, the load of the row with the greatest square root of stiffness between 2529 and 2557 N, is 2531.0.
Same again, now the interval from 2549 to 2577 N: 2571.0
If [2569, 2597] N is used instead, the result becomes 2571.0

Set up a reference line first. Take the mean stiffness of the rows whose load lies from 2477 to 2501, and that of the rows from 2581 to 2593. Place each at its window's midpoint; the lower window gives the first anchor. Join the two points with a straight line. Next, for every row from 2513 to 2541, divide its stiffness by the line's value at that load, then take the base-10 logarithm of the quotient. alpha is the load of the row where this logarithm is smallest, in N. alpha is 2539.0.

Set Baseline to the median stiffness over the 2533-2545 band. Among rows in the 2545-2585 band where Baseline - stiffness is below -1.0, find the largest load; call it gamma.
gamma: 2583.0 N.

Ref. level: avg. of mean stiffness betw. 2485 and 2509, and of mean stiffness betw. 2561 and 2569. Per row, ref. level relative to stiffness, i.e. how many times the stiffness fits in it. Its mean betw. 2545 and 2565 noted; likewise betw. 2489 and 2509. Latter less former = -0.6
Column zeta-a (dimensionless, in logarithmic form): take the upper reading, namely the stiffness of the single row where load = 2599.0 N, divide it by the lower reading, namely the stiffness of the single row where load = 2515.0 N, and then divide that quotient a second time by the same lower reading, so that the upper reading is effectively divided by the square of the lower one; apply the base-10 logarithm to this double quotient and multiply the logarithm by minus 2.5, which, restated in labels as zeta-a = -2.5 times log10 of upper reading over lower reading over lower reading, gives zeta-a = 4.18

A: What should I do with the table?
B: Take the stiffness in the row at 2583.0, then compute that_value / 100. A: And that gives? 0.354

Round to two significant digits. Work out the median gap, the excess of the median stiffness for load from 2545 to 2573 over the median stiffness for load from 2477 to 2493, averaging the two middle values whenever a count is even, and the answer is -10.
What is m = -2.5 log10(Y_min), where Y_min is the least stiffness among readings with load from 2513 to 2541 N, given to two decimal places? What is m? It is -3.79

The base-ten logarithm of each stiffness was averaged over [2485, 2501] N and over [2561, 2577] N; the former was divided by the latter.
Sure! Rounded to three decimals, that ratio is 1.024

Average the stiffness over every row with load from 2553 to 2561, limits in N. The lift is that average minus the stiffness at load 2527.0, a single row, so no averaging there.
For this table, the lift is -14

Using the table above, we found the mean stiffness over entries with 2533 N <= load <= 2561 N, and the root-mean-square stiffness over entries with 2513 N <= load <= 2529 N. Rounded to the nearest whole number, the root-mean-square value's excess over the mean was 12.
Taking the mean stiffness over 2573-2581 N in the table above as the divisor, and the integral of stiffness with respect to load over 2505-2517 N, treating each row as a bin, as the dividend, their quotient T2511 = 13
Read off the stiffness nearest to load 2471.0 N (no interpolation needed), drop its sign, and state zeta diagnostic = 32.8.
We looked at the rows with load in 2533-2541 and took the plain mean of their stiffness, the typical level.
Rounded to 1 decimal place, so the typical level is 33.3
